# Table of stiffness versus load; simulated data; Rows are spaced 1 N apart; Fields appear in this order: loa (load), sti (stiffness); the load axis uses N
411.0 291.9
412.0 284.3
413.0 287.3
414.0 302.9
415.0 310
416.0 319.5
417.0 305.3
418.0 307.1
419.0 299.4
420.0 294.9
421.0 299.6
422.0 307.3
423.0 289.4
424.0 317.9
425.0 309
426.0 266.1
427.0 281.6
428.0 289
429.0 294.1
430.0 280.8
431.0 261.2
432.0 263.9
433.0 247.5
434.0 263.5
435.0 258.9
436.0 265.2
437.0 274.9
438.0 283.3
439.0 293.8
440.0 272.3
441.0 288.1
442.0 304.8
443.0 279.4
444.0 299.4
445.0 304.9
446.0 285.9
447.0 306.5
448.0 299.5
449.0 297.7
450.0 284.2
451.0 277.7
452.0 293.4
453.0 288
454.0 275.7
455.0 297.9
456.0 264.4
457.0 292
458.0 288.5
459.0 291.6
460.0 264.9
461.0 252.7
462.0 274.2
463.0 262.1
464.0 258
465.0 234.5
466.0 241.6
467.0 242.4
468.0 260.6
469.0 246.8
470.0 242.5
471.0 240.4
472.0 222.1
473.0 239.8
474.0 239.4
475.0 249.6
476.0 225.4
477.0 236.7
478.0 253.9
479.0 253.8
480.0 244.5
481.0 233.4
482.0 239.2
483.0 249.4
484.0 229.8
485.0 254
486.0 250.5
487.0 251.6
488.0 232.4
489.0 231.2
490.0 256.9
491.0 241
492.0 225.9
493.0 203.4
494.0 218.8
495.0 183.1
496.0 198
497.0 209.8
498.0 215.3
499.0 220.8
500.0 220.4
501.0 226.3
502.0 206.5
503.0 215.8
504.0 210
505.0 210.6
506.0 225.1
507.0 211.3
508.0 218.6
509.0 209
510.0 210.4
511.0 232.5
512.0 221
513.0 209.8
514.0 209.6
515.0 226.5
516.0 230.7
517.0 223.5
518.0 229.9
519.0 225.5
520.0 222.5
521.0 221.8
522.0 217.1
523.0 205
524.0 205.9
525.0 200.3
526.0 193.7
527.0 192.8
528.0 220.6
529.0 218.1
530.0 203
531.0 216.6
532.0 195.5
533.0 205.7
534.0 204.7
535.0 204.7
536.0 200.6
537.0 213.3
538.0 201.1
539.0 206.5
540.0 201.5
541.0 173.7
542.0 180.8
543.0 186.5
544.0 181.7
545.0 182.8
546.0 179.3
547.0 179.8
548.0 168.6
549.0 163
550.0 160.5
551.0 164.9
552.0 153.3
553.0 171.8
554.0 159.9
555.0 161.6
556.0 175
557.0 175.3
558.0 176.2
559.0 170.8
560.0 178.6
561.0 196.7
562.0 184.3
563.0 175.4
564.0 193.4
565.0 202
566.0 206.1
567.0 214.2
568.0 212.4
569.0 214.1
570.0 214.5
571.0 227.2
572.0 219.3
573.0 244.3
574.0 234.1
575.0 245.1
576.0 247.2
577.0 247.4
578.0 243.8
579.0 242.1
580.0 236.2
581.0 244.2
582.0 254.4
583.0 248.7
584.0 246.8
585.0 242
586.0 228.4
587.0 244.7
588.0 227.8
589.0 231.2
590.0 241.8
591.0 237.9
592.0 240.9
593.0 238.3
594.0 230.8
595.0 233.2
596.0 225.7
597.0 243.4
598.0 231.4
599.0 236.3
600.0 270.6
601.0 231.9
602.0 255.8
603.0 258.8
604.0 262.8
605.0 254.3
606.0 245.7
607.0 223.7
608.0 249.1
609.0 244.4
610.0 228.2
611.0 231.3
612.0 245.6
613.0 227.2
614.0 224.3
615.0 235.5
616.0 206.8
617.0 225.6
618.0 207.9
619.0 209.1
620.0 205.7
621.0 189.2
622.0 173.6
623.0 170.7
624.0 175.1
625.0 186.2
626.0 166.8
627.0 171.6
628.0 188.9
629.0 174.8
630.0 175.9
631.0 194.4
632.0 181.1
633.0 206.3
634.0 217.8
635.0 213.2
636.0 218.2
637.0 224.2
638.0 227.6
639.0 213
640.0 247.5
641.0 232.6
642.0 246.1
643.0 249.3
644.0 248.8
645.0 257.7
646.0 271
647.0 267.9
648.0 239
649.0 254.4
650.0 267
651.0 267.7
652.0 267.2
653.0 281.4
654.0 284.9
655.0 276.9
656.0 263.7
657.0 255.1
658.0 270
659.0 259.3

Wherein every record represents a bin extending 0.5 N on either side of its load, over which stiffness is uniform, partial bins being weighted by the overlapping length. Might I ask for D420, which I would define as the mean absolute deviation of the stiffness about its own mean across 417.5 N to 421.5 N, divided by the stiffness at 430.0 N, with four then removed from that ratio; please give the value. -3.99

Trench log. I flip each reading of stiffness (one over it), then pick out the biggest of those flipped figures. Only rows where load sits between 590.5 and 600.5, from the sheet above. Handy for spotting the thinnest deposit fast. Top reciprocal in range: 0.0044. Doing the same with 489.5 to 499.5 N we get 0.0055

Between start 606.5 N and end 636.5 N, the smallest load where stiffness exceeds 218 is 607.0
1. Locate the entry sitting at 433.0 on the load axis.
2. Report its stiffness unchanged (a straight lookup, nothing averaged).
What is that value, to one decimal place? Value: 247.5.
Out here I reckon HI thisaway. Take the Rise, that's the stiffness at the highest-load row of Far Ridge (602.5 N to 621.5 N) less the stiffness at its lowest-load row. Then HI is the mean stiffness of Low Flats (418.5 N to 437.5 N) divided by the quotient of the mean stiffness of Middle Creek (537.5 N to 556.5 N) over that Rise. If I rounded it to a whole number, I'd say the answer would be -111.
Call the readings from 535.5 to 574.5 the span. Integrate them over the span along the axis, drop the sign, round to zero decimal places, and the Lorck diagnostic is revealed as 7405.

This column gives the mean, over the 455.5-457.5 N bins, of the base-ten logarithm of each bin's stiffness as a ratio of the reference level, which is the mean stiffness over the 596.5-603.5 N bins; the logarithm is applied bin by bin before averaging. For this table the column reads 0.05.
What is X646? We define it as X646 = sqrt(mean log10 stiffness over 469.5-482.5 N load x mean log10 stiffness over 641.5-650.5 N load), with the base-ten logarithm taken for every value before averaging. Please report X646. 2.39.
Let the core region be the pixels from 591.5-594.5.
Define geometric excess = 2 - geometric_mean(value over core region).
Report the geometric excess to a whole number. -235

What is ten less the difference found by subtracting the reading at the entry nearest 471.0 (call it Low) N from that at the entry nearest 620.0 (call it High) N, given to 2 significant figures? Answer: 45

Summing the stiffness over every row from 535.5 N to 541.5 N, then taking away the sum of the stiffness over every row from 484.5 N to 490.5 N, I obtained -280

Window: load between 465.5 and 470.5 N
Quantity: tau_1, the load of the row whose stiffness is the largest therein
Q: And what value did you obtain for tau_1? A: 468.0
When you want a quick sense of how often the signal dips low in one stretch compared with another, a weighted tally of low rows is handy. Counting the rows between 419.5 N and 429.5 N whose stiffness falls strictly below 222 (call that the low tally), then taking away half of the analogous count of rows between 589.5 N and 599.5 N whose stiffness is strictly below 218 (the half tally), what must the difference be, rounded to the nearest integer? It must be 0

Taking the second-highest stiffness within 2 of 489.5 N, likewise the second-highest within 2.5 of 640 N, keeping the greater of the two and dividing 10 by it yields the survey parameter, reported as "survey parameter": 0.041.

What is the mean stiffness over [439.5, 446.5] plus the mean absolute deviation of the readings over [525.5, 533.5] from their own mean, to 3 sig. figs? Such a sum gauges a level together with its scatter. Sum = 300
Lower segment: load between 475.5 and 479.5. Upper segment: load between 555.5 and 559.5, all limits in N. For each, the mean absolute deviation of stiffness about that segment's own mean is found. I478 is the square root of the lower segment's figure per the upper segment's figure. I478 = 2.54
